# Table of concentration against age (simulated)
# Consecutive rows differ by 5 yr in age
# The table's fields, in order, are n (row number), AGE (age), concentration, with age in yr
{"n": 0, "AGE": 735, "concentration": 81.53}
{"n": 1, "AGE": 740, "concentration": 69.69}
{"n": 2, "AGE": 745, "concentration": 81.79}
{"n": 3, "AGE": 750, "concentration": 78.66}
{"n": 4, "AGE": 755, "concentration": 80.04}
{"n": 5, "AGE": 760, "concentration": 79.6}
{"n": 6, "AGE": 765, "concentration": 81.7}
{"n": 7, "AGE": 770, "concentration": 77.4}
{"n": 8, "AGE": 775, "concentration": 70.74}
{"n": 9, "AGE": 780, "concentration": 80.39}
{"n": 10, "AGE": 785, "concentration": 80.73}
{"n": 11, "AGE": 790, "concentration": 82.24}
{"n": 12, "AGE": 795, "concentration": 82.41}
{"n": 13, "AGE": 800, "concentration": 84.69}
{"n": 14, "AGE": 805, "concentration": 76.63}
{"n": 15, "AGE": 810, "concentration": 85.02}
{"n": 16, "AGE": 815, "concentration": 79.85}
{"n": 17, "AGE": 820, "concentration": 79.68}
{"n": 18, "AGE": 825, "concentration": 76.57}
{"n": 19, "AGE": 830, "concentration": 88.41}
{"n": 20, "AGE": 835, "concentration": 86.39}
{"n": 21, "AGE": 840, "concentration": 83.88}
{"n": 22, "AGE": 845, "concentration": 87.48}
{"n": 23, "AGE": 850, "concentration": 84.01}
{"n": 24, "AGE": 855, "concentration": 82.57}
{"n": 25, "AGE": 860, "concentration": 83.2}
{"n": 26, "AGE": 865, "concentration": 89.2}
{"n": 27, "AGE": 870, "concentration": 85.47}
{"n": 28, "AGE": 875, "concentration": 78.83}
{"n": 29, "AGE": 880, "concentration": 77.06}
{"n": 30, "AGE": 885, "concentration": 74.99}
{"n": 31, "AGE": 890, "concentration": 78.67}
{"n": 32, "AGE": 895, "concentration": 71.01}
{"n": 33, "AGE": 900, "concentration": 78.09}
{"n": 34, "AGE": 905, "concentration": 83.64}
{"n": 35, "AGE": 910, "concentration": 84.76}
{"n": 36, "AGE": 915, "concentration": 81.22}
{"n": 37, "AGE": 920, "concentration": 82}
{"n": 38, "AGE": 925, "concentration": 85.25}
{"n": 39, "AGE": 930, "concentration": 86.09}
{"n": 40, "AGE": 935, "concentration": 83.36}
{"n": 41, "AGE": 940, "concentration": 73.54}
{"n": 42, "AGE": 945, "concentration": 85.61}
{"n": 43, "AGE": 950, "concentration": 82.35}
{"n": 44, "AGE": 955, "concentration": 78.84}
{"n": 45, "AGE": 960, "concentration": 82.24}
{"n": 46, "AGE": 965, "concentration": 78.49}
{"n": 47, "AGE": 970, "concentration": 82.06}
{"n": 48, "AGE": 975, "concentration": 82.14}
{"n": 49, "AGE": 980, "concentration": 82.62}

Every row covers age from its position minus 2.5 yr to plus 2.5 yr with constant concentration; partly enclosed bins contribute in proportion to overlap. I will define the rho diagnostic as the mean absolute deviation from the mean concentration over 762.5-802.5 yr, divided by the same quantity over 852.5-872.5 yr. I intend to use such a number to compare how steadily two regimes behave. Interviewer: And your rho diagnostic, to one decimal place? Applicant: 1.3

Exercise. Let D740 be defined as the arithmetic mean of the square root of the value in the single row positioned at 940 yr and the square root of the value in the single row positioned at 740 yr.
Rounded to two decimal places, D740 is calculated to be 8.46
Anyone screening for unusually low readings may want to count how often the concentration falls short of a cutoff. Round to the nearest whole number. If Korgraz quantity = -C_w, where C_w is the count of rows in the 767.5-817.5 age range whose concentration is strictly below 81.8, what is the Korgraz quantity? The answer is -6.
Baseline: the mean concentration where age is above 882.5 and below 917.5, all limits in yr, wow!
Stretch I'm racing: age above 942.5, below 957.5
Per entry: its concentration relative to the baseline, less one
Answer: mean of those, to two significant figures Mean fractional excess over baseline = 0.043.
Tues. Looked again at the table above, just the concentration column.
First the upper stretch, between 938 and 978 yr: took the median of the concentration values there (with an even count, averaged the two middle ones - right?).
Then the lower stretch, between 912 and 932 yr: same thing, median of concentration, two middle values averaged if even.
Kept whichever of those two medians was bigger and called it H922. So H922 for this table 83.6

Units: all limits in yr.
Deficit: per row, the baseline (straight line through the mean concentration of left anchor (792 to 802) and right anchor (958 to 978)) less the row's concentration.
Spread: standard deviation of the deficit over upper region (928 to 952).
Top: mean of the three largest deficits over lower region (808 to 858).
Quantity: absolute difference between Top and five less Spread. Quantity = 4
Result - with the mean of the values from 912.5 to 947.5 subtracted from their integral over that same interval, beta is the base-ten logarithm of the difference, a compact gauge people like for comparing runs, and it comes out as 3.45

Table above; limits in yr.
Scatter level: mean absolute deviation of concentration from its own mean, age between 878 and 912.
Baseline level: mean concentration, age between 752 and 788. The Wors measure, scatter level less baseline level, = -75.2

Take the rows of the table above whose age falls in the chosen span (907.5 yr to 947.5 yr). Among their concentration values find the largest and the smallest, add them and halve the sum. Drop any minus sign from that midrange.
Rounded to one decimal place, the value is 79.8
